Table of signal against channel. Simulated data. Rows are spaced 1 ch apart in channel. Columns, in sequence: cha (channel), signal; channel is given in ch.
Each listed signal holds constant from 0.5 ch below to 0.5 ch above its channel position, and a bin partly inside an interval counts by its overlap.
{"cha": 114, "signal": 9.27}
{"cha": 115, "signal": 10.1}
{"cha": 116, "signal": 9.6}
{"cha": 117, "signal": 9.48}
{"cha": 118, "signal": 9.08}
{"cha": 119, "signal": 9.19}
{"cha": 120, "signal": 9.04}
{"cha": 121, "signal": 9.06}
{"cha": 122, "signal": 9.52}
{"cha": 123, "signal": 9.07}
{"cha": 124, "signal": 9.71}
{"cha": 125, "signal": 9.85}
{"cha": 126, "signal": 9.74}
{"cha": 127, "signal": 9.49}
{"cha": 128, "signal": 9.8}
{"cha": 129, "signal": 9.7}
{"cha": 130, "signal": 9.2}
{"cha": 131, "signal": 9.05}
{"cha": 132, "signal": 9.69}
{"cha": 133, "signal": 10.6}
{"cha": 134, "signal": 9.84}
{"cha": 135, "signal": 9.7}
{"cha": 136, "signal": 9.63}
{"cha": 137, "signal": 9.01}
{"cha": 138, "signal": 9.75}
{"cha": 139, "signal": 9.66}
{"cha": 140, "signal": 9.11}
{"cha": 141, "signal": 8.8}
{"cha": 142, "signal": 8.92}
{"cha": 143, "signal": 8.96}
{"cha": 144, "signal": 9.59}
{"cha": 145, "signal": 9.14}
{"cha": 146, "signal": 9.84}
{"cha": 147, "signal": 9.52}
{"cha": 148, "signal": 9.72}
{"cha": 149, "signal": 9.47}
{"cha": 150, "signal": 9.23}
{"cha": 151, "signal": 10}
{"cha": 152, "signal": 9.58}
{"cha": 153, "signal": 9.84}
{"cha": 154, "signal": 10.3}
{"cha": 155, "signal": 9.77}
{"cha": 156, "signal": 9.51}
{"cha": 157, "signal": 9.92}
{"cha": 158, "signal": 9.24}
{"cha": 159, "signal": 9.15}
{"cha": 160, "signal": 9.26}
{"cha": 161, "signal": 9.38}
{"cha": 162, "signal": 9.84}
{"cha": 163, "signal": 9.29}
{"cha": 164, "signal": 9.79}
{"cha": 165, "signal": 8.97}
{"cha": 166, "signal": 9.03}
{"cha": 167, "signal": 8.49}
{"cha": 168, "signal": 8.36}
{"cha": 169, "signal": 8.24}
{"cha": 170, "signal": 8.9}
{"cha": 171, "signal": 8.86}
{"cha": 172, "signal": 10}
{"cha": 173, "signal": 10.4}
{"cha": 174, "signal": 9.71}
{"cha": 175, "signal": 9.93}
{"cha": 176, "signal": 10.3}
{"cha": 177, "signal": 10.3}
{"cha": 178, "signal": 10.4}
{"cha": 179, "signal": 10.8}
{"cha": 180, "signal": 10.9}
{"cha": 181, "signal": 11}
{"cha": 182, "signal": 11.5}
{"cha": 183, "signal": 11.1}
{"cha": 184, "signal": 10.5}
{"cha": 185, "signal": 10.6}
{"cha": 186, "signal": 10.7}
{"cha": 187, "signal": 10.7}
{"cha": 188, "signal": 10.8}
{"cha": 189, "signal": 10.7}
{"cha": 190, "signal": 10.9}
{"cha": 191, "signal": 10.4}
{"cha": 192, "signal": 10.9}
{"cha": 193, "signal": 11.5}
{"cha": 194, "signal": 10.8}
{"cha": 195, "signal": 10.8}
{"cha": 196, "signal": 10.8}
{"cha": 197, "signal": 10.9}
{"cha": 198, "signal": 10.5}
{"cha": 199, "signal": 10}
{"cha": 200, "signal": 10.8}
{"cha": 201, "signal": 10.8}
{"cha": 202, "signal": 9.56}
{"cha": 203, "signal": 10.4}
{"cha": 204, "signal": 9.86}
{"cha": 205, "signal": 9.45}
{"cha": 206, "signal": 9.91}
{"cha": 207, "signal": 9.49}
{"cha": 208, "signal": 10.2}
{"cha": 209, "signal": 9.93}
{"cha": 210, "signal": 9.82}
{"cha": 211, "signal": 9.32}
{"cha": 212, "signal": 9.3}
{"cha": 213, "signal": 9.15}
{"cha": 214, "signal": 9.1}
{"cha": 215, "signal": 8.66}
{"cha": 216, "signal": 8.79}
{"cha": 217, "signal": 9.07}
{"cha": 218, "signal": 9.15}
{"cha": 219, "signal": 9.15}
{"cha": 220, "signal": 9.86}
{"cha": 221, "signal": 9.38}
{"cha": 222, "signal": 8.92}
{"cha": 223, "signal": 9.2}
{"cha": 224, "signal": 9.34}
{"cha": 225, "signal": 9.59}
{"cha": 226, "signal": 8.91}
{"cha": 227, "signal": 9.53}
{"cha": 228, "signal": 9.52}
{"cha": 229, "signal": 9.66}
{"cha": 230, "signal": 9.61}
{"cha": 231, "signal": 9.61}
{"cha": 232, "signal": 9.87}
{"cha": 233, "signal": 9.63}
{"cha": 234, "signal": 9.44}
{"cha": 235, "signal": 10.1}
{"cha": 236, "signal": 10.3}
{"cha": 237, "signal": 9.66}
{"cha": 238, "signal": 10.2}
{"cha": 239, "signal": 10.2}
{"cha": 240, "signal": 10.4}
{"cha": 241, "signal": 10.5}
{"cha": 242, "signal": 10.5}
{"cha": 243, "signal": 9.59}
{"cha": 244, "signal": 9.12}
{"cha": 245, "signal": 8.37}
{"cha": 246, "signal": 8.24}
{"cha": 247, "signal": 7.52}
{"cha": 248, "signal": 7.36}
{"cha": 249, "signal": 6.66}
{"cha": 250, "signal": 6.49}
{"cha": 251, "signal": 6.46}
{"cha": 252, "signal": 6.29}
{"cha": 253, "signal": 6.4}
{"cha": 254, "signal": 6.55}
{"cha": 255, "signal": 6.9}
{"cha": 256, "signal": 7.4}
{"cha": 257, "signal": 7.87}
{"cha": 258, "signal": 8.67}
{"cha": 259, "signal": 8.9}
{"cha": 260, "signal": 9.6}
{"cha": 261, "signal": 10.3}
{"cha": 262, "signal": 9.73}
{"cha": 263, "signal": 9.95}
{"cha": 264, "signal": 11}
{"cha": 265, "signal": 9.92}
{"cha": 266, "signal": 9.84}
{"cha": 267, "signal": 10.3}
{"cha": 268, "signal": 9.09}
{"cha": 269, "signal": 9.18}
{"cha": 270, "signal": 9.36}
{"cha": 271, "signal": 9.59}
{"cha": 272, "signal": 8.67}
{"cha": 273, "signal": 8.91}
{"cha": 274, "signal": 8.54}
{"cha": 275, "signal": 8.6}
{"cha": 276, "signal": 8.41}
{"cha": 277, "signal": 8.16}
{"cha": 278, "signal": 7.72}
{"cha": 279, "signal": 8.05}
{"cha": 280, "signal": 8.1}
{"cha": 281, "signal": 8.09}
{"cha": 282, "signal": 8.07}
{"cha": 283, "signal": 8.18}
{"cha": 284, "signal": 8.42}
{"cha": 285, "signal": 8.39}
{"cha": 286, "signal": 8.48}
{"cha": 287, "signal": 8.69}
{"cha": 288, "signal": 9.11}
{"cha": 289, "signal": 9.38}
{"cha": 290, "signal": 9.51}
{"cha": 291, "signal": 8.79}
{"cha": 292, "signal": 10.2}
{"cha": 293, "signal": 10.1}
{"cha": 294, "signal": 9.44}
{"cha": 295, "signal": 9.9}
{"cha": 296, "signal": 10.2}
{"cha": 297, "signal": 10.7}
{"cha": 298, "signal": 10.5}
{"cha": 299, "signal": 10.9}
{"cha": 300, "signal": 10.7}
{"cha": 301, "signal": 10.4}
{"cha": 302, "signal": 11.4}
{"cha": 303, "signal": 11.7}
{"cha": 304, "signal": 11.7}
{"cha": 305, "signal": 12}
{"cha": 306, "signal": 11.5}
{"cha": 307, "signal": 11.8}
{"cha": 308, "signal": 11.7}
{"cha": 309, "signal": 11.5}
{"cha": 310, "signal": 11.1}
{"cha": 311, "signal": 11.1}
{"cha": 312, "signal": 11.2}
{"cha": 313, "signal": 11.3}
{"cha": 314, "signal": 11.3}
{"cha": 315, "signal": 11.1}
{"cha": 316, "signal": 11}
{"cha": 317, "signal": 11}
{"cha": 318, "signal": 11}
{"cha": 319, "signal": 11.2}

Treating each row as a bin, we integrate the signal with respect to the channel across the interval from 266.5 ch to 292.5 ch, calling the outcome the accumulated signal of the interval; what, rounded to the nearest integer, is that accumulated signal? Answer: 228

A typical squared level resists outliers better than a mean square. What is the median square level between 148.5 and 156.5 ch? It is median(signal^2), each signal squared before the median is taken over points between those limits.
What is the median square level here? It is 94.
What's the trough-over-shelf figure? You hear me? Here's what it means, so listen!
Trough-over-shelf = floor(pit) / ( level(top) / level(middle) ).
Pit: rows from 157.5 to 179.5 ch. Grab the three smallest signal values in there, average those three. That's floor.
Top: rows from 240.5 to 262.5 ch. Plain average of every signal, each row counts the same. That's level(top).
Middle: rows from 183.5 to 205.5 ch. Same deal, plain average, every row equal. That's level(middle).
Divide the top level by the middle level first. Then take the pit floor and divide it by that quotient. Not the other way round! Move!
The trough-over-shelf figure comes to 10.8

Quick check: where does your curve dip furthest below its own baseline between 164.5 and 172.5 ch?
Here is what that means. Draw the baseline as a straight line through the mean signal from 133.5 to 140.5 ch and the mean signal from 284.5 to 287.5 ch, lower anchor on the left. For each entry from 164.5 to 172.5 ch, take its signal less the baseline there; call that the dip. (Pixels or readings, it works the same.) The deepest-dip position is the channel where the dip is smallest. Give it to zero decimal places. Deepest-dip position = 169 ch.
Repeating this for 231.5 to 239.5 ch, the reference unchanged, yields 234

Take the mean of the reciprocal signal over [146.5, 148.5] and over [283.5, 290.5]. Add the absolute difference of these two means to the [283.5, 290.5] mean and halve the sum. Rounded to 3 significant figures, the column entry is 0.0612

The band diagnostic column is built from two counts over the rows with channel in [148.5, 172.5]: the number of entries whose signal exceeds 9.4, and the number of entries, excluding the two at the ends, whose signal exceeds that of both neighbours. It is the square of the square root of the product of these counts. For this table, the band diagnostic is 77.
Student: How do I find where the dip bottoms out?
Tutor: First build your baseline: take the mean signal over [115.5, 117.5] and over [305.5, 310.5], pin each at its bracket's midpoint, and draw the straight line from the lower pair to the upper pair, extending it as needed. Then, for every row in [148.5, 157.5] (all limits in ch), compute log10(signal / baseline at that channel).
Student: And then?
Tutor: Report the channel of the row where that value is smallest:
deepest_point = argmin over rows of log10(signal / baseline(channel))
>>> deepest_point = 150 ch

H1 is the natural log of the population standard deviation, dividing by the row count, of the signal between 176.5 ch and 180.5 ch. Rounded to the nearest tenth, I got -1.4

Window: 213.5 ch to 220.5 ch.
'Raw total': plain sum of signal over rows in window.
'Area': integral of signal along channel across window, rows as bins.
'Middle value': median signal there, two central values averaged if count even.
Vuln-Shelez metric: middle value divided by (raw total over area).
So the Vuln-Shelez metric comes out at 9.1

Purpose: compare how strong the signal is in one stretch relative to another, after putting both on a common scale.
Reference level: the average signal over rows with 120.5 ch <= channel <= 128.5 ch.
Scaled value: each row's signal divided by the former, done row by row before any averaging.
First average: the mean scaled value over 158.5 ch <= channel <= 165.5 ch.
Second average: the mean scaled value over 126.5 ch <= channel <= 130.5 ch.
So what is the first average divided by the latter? 0.98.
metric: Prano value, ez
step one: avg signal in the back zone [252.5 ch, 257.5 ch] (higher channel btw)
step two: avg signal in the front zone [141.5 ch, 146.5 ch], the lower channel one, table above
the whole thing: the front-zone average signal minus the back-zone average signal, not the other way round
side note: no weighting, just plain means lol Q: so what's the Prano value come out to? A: 2.3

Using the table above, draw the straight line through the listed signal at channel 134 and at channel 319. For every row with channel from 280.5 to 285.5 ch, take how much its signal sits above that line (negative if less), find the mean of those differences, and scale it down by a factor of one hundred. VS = -0.027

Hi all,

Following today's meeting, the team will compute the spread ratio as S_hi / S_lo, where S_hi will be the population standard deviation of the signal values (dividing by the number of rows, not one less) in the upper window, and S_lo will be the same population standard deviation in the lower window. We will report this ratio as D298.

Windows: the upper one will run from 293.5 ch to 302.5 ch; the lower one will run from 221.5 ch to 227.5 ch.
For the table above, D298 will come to 2.0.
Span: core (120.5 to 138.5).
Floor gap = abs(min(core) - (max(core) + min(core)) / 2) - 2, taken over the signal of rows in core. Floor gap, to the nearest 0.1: -1.2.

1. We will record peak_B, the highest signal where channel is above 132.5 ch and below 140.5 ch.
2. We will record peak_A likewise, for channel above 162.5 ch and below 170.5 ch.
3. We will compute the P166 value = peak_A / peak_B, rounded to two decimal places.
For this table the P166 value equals 0.92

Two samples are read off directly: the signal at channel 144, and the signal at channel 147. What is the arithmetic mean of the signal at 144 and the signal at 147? 9.6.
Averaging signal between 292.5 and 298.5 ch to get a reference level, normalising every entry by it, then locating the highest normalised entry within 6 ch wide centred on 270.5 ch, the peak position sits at 271 ch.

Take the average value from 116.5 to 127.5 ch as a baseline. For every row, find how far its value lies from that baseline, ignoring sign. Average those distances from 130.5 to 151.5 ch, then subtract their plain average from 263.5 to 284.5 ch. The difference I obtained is -0.5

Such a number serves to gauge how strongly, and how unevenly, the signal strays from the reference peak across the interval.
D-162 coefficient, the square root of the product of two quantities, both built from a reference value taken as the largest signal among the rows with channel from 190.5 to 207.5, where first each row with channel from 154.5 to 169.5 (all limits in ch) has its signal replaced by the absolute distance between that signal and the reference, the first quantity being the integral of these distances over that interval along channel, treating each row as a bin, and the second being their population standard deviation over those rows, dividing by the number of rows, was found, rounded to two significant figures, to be 4.2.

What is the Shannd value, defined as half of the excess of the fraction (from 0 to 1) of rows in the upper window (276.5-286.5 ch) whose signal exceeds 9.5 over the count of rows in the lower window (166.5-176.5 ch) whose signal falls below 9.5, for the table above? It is -2.5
